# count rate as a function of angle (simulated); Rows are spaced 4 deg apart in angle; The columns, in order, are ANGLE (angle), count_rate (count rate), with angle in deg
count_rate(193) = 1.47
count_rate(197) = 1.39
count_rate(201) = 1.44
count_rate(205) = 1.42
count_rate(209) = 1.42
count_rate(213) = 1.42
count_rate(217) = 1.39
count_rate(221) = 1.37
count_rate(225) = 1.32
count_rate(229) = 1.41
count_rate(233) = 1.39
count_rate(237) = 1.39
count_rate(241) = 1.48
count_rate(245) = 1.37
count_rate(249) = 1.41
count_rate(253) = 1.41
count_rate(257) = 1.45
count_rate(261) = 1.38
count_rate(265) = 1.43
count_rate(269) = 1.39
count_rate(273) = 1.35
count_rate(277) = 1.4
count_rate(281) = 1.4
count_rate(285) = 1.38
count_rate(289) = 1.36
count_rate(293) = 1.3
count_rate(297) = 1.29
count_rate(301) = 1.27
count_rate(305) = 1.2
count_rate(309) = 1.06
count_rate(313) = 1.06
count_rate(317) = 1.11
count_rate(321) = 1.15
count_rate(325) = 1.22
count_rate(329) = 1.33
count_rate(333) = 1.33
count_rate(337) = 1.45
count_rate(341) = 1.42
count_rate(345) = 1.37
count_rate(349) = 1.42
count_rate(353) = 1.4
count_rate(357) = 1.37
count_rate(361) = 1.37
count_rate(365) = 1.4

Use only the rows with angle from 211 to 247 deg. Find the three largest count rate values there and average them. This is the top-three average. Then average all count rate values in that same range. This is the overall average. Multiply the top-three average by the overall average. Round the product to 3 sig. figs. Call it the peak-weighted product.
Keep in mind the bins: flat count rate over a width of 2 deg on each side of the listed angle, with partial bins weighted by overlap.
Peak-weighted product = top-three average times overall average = 2.00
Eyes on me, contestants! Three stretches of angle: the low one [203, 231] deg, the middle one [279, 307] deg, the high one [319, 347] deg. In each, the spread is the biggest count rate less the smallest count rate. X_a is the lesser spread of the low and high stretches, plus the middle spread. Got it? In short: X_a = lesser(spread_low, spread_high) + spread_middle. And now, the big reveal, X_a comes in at 0.300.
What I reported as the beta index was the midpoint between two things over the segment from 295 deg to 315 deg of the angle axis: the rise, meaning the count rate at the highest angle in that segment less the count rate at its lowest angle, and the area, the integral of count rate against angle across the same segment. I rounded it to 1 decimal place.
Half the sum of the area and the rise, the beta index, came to 11.6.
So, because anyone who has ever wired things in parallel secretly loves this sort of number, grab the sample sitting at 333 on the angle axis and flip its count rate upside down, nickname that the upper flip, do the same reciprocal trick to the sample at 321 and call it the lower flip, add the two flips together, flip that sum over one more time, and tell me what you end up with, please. 0.62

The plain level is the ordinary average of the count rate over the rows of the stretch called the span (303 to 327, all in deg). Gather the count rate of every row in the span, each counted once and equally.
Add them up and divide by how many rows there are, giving 1.13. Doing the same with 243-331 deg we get 1.31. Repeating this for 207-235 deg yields 1.39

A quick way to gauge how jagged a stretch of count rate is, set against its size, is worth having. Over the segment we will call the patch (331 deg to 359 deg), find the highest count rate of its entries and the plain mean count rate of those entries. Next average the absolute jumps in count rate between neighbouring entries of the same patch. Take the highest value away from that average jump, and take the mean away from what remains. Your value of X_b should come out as -2.79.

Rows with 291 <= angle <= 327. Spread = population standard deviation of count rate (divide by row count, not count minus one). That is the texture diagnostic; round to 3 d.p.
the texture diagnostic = 0.089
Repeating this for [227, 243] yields 0.037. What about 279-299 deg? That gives 0.044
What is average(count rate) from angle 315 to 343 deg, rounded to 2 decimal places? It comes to 1.29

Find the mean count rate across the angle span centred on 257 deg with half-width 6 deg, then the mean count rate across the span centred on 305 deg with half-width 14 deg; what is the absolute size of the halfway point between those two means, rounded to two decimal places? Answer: 1.30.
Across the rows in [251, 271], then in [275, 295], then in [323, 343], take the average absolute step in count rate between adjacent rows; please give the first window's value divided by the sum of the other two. 0.6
